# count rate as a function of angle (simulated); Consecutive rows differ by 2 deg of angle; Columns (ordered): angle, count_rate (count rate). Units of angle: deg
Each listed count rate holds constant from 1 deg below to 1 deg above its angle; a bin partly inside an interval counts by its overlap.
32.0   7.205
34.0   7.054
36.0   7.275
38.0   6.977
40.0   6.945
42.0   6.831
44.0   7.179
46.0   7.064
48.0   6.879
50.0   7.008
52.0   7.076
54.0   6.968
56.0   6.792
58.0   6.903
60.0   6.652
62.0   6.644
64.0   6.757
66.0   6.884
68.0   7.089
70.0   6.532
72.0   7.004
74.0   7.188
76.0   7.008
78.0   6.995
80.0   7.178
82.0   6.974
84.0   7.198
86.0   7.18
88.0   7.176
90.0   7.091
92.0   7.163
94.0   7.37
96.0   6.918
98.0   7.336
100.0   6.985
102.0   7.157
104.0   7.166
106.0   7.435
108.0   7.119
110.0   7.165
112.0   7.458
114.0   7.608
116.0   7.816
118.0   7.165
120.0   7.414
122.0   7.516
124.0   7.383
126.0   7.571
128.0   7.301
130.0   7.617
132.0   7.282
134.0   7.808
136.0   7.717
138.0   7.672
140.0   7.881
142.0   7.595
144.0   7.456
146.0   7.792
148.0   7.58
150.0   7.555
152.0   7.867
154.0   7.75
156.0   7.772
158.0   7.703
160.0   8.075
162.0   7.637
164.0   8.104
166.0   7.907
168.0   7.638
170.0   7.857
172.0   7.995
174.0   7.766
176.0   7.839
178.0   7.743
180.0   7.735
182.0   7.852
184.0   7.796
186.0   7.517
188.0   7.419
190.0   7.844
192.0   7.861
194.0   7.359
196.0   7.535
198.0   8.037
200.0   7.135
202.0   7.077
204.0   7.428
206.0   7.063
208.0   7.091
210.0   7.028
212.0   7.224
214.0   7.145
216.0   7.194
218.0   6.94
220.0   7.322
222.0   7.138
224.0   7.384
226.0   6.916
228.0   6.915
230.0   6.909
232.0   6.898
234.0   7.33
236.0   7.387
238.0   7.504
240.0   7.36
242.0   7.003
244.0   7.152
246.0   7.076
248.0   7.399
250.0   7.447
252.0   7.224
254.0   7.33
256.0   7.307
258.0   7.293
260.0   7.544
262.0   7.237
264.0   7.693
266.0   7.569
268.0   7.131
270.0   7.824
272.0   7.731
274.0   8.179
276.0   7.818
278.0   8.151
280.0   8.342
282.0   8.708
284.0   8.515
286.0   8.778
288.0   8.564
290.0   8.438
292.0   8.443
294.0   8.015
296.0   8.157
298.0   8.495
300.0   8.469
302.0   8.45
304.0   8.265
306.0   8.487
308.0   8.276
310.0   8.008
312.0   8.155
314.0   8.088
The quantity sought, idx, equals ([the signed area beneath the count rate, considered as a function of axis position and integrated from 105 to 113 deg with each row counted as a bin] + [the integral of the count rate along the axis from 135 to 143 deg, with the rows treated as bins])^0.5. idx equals 11.0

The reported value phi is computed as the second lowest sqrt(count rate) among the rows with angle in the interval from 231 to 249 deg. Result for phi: 2.65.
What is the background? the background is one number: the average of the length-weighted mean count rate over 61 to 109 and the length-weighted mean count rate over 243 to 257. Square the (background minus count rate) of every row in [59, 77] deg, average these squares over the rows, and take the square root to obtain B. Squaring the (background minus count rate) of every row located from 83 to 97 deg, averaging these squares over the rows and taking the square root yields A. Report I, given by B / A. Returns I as 3.0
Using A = 0.13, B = 0.38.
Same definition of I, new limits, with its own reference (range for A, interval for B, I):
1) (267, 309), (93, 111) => 0.1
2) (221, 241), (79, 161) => 1.7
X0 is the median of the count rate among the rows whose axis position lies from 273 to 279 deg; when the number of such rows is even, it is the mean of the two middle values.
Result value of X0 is 8.2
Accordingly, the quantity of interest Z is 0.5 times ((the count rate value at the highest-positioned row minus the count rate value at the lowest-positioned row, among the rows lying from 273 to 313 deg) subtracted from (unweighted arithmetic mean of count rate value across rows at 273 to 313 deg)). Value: 4.18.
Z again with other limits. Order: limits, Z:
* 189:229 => 4.11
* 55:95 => 3.21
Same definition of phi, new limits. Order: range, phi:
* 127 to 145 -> 2.70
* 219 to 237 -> 2.63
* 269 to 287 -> 2.80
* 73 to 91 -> 2.64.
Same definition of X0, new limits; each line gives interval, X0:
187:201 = 7.5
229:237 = 7.1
